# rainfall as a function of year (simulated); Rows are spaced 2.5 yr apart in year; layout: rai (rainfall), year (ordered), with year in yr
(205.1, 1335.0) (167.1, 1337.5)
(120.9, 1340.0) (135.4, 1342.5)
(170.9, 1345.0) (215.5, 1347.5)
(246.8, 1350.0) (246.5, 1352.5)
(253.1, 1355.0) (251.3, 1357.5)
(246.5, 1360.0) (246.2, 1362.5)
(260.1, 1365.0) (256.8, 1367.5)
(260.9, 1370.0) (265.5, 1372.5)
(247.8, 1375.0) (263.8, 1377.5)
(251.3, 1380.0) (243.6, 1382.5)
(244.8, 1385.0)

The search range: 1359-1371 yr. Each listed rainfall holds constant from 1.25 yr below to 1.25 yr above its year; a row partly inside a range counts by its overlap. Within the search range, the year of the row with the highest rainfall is 1370.0 yr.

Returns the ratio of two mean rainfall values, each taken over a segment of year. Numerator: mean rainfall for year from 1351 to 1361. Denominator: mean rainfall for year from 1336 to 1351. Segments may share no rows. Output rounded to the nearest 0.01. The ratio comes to 1.42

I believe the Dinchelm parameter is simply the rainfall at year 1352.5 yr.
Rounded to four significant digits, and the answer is 246.5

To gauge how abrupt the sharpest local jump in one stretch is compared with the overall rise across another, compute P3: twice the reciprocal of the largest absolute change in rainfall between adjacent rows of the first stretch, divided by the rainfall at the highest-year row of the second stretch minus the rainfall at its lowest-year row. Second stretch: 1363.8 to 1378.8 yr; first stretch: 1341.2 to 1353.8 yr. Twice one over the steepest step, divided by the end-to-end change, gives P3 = 0.012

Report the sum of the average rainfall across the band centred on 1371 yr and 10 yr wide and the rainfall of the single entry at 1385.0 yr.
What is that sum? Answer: 503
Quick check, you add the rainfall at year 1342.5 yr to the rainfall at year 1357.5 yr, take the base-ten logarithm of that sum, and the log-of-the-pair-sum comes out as 2.59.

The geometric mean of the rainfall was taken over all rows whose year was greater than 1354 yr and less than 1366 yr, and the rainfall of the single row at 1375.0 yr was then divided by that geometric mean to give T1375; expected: 0.99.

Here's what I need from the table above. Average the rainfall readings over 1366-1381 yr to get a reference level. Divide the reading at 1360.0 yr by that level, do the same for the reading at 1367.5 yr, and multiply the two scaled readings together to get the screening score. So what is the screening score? 0.95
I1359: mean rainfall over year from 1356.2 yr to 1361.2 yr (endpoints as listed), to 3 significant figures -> 249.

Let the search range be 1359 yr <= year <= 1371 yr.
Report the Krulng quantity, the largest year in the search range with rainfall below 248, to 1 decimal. 1362.5 yr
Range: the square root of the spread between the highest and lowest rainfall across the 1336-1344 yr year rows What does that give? 6.8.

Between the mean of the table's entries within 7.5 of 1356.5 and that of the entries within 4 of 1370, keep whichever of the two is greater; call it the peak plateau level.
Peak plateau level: 261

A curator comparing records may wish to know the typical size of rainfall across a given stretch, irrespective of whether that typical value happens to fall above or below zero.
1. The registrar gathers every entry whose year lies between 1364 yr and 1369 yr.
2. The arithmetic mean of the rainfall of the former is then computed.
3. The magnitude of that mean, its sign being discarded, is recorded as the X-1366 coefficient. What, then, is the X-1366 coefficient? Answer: 258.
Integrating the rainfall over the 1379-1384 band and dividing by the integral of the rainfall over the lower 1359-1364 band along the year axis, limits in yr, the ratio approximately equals 1.00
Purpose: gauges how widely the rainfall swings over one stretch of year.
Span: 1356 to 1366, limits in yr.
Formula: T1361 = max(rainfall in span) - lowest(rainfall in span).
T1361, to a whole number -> 14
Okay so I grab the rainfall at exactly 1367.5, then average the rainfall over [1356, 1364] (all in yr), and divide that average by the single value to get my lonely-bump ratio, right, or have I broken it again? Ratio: 0.97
